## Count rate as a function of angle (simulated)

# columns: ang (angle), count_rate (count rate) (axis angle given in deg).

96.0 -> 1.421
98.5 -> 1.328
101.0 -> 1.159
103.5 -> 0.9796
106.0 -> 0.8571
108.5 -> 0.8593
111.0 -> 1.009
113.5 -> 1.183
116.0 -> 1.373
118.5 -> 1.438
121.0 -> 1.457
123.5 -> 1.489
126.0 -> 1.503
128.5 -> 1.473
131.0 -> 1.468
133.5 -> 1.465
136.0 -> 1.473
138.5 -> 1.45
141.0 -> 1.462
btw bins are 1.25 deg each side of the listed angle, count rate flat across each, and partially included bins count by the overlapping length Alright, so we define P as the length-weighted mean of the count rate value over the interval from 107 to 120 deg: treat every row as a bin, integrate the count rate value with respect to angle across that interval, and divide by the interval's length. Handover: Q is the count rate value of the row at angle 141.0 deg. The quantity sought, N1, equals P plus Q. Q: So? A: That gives 2.63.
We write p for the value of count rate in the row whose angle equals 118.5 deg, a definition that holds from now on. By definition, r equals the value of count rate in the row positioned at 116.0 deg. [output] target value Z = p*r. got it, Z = 1.97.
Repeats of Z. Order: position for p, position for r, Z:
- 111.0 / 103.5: 0.99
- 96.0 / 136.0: 2.09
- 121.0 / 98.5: 1.93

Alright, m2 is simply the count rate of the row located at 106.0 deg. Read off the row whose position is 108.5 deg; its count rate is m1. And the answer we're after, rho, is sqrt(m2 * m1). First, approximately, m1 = 0.8593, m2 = 0.8571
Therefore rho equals 0.86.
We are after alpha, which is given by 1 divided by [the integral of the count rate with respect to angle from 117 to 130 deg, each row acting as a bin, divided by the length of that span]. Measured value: 0.68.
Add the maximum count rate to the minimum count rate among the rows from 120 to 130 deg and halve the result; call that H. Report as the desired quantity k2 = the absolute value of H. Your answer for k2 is 1.48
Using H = 1.48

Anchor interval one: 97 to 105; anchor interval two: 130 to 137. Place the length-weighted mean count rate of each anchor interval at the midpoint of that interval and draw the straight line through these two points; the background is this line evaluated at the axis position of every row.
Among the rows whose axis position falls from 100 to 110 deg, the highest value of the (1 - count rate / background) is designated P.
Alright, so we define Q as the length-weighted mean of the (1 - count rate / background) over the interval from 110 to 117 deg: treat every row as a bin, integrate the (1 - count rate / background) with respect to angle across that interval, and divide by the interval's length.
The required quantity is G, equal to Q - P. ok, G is -0.23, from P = 0.30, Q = 0.07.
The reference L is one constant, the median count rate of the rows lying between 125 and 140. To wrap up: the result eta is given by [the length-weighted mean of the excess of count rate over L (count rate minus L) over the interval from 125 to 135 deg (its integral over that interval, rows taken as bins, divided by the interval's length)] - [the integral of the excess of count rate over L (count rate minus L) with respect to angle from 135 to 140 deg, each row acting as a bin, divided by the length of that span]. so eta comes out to 0.02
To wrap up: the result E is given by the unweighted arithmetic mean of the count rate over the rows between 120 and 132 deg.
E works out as 1.48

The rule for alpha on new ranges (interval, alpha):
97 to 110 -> 0.96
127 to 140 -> 0.68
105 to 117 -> 0.95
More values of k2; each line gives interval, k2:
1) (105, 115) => 1.02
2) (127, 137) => 1.47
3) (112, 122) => 1.32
